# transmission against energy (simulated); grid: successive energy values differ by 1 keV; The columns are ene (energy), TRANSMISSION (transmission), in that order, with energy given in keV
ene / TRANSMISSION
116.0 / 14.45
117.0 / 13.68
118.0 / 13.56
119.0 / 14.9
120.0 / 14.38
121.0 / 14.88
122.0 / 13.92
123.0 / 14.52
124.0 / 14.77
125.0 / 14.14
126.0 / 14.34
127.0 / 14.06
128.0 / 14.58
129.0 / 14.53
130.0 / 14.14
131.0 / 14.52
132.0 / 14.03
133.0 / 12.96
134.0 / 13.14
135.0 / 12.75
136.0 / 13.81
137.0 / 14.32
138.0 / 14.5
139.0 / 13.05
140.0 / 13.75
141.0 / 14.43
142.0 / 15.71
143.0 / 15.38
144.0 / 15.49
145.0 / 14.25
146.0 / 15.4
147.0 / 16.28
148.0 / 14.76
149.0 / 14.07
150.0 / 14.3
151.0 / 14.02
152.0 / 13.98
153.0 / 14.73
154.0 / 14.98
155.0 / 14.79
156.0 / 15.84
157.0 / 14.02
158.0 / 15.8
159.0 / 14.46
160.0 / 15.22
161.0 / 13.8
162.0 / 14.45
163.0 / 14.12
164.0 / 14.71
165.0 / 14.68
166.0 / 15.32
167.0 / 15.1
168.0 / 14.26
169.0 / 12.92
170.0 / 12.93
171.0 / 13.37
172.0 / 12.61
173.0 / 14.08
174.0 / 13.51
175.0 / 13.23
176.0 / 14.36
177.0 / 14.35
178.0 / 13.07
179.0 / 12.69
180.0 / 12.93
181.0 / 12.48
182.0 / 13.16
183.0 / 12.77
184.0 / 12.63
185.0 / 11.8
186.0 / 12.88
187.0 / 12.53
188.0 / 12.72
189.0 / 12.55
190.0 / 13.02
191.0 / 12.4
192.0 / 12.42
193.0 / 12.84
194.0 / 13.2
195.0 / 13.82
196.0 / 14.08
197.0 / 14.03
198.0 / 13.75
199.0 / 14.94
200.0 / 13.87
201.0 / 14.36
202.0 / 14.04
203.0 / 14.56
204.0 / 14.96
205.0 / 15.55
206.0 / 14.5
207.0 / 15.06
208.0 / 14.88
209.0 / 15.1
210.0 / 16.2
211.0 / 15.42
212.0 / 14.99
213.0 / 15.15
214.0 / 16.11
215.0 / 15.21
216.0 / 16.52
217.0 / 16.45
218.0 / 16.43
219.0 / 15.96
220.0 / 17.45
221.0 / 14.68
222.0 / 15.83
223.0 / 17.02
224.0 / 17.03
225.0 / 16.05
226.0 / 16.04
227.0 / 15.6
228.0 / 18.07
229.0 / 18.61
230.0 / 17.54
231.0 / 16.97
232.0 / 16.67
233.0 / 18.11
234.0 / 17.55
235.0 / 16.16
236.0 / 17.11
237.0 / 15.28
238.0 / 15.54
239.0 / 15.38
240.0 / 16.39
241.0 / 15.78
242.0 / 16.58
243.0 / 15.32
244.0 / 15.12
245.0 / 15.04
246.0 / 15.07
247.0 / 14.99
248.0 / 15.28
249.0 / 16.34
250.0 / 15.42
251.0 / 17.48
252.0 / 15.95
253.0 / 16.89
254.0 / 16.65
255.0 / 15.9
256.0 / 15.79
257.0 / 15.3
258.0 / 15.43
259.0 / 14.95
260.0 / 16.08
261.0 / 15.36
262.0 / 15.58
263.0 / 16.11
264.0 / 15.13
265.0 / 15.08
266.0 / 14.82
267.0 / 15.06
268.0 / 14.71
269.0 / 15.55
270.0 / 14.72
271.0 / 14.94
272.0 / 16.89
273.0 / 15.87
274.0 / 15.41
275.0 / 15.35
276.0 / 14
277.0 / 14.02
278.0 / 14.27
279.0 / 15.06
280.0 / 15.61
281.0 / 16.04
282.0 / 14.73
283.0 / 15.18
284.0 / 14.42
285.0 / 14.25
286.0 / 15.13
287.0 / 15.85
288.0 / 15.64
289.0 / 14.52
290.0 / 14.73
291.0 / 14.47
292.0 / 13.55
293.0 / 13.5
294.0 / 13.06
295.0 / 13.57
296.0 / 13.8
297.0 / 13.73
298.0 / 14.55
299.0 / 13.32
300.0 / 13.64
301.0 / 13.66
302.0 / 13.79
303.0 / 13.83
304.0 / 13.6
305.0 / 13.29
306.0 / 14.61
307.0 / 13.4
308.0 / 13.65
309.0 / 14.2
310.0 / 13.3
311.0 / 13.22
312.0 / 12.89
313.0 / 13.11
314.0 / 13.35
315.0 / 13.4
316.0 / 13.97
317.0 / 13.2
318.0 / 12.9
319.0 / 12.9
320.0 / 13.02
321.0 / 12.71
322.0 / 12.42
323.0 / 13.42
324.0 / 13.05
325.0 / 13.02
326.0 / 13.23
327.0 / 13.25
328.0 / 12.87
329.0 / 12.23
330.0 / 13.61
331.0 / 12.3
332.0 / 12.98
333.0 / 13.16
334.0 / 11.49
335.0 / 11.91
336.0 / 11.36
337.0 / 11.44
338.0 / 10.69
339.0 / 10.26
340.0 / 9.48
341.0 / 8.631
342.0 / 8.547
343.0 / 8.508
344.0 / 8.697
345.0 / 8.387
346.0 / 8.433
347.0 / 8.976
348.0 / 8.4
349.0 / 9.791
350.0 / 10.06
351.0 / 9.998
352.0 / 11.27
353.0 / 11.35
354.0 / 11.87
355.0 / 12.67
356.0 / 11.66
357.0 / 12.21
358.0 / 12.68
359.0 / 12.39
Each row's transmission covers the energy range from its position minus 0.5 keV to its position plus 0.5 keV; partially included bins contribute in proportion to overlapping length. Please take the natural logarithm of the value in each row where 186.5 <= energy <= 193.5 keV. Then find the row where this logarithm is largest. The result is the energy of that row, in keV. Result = 190.0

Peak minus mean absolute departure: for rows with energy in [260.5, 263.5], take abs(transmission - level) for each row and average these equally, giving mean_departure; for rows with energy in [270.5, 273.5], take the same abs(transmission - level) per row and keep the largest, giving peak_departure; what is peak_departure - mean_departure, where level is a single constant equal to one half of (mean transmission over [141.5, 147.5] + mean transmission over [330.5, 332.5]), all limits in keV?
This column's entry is 1.2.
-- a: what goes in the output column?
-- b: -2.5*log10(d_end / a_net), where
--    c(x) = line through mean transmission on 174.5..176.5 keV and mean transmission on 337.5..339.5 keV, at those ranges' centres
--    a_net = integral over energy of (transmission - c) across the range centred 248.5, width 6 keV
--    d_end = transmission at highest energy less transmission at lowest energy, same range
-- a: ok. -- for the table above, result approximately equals 2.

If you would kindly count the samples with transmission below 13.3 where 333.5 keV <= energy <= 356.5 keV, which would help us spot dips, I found 23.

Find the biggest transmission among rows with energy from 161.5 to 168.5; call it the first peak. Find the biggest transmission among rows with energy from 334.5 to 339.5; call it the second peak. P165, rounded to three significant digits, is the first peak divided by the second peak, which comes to 1.29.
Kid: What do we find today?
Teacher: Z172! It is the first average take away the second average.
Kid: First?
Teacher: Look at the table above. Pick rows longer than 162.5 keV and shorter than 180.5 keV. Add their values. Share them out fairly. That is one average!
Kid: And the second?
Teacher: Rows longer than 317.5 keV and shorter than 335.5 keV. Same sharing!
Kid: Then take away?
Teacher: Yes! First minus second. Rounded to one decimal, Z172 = 1.0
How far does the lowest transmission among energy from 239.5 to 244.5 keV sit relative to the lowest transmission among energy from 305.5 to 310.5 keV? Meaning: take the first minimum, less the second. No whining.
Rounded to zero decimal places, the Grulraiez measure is 2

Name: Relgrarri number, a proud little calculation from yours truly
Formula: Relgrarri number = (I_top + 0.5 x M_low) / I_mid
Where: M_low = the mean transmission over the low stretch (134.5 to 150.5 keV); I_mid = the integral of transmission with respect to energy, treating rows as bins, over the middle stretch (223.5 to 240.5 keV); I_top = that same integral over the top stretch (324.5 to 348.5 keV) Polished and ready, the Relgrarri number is 0.9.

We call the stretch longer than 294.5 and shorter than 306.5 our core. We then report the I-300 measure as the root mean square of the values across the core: 13.8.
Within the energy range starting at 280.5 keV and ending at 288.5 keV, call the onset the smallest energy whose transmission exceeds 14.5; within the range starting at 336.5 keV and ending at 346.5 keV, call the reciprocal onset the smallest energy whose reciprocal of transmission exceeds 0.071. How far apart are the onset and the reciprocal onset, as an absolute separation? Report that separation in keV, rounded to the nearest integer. 56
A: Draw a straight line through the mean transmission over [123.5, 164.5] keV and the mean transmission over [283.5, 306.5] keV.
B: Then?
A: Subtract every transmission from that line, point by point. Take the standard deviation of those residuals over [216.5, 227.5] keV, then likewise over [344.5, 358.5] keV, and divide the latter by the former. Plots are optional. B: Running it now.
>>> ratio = 2.1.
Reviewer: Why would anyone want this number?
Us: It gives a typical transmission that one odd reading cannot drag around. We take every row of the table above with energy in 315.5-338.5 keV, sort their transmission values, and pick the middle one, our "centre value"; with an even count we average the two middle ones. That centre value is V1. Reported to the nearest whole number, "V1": 13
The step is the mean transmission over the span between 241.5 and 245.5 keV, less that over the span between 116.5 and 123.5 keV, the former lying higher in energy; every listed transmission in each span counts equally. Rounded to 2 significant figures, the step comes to 1.3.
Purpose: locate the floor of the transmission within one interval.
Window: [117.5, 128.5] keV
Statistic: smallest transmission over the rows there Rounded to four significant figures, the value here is 13.56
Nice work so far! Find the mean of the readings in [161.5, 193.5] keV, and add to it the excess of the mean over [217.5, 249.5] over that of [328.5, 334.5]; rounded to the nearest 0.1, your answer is 17.0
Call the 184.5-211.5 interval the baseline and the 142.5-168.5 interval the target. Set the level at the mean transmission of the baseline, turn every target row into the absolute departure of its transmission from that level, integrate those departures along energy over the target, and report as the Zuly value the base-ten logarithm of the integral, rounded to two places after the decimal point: 1.36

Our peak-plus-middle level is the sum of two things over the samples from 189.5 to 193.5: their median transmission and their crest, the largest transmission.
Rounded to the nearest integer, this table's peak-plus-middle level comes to 26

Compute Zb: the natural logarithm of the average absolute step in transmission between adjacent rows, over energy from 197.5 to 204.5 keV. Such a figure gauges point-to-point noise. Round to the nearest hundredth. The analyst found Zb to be -0.41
